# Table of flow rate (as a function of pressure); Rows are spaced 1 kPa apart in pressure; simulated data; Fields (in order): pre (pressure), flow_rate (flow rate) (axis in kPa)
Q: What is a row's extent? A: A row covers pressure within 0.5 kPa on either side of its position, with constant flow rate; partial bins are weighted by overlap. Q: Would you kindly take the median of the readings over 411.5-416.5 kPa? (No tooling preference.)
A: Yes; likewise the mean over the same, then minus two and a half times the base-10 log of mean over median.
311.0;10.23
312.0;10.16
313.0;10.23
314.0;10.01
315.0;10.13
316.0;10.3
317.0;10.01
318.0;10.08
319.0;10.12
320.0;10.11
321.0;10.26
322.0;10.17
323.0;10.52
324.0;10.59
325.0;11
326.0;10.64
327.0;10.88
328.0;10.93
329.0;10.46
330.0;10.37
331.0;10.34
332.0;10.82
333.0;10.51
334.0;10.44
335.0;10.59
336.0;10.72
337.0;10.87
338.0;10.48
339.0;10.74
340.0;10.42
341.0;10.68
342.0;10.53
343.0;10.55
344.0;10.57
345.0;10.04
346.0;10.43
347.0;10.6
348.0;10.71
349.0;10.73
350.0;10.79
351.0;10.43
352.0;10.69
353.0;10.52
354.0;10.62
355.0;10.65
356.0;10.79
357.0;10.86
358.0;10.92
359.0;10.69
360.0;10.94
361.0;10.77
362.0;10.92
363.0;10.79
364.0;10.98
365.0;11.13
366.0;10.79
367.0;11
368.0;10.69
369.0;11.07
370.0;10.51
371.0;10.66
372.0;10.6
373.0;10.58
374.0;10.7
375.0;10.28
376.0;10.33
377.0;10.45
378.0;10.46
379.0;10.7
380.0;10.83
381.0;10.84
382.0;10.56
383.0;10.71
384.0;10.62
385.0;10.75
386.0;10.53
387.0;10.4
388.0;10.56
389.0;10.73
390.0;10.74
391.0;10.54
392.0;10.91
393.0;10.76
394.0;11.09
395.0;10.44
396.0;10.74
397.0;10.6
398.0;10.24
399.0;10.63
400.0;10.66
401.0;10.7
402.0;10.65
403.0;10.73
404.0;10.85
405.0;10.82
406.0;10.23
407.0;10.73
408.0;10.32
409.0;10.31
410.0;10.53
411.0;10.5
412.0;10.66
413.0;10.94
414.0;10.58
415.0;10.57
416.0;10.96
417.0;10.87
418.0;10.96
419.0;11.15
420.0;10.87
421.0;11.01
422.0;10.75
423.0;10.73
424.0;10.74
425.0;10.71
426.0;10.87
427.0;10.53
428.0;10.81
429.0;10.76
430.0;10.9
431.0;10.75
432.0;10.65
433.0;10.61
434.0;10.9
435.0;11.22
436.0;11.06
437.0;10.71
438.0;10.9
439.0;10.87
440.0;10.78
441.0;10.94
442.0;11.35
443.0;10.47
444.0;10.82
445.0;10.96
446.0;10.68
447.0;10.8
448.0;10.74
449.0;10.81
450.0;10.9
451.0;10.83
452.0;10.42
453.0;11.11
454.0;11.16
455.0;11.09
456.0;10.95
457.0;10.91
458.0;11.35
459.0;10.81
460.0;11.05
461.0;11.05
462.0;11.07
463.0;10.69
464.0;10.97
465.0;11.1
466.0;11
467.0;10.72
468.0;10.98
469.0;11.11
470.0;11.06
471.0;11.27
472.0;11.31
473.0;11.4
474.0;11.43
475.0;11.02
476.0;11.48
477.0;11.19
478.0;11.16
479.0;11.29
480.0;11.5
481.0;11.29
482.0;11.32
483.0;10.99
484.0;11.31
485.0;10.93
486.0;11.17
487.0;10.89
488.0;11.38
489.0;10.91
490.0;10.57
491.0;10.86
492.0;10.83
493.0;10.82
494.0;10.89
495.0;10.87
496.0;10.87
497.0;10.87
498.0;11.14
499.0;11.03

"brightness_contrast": -0.0083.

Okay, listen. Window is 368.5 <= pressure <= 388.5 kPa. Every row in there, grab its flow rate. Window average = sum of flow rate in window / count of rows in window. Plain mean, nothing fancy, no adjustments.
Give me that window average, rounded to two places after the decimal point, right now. 10.61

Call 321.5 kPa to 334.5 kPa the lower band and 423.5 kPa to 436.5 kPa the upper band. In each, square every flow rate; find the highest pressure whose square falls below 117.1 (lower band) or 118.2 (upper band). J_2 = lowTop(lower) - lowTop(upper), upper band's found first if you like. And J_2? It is -99 kPa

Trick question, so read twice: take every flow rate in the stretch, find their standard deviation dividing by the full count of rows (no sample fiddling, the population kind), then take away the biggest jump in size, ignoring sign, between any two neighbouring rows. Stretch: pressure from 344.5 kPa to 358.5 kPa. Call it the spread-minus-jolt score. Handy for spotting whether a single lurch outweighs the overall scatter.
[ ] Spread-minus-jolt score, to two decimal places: -0.17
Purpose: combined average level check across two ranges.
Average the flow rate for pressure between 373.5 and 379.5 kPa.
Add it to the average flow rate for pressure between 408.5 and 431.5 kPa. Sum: 21.2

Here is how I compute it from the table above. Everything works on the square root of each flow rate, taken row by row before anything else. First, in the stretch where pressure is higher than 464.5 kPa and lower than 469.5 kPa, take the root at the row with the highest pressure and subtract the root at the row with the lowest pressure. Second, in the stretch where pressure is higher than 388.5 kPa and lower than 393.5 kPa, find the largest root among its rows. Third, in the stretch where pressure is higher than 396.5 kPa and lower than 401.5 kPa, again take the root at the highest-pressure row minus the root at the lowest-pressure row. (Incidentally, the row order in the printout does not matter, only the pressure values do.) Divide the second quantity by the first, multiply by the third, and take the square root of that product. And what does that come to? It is 5.8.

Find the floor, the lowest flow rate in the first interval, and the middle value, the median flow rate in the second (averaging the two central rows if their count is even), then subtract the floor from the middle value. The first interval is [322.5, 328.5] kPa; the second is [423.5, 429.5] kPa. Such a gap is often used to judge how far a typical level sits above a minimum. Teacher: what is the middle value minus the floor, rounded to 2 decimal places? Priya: 0.23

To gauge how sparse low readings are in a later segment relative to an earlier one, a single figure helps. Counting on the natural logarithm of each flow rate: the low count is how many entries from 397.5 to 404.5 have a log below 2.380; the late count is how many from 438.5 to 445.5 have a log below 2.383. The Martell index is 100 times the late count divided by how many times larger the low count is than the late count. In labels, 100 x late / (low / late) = 150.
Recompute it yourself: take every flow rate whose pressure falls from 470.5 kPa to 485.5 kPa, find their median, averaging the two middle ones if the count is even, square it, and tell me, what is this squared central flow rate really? 127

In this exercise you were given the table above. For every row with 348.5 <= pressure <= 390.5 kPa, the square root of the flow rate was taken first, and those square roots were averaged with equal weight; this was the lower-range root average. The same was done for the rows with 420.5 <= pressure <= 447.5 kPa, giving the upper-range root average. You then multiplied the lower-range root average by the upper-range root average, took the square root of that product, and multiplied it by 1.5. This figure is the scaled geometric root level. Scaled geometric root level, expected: 4.920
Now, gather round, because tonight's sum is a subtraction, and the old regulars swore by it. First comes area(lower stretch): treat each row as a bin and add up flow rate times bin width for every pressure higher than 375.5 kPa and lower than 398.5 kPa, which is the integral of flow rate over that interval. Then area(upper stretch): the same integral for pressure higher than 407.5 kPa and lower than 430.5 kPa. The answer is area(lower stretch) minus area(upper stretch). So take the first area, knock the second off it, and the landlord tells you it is -2.5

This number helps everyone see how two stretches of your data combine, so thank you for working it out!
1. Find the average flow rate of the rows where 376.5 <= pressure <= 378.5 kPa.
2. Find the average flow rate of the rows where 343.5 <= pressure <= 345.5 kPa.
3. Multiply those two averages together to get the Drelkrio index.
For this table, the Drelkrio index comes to 108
